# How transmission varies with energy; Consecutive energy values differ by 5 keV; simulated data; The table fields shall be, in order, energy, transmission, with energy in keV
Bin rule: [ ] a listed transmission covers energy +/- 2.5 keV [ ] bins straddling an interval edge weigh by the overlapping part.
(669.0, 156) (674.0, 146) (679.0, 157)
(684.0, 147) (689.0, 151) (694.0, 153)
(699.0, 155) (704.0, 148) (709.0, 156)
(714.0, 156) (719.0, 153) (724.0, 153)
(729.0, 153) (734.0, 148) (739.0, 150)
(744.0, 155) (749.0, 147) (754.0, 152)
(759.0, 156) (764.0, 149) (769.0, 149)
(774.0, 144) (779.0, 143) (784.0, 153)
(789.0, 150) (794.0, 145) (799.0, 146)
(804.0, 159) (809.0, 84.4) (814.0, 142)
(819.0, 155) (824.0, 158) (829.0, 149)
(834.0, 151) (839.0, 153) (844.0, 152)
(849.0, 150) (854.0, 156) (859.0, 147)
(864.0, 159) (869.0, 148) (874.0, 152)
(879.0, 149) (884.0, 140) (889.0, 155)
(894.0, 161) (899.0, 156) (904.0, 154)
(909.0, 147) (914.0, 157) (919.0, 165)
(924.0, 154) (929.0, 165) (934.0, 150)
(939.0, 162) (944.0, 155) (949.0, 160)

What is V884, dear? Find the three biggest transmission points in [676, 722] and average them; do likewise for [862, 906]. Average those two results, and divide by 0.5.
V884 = 315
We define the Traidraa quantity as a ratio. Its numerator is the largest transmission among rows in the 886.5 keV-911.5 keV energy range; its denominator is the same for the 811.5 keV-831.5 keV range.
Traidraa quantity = 1.019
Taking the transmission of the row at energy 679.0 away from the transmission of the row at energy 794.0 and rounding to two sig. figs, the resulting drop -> -12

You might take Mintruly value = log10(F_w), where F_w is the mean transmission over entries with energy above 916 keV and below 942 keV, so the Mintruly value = 2.20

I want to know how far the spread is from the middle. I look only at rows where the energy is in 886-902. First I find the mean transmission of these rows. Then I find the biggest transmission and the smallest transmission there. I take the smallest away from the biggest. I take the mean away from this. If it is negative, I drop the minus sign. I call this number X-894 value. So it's 151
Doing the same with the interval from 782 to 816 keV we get 65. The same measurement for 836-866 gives 141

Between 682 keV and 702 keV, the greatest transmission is 155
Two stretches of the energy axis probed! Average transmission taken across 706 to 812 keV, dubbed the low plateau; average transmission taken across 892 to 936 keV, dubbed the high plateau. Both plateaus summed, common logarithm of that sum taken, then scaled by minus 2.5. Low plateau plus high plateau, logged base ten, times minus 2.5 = -6.21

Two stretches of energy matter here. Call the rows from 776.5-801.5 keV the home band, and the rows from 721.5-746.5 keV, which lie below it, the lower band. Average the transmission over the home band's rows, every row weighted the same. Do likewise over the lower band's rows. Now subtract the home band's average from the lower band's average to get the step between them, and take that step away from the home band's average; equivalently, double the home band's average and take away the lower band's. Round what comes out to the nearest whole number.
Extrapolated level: 143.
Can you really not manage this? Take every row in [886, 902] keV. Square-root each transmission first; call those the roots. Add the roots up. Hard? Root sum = 37.6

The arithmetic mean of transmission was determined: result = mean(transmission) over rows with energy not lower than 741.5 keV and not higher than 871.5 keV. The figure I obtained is 148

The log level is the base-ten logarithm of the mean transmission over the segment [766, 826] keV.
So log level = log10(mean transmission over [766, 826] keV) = 2.16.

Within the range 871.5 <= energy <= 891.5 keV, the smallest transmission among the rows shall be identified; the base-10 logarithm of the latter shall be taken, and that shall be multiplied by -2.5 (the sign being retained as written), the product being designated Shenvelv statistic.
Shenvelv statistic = -5.37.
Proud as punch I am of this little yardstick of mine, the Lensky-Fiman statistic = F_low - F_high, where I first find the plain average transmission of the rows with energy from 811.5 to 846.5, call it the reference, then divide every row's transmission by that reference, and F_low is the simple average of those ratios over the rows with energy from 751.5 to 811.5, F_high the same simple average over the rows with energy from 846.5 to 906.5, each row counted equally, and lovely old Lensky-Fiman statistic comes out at -0.05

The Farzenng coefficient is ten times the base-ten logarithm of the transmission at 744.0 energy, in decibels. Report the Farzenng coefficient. 21.9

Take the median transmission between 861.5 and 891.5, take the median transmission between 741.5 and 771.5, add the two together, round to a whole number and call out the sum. 301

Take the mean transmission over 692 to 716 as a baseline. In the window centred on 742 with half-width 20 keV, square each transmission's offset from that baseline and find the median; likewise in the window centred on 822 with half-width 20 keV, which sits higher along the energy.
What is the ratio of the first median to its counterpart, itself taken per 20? 0.0103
